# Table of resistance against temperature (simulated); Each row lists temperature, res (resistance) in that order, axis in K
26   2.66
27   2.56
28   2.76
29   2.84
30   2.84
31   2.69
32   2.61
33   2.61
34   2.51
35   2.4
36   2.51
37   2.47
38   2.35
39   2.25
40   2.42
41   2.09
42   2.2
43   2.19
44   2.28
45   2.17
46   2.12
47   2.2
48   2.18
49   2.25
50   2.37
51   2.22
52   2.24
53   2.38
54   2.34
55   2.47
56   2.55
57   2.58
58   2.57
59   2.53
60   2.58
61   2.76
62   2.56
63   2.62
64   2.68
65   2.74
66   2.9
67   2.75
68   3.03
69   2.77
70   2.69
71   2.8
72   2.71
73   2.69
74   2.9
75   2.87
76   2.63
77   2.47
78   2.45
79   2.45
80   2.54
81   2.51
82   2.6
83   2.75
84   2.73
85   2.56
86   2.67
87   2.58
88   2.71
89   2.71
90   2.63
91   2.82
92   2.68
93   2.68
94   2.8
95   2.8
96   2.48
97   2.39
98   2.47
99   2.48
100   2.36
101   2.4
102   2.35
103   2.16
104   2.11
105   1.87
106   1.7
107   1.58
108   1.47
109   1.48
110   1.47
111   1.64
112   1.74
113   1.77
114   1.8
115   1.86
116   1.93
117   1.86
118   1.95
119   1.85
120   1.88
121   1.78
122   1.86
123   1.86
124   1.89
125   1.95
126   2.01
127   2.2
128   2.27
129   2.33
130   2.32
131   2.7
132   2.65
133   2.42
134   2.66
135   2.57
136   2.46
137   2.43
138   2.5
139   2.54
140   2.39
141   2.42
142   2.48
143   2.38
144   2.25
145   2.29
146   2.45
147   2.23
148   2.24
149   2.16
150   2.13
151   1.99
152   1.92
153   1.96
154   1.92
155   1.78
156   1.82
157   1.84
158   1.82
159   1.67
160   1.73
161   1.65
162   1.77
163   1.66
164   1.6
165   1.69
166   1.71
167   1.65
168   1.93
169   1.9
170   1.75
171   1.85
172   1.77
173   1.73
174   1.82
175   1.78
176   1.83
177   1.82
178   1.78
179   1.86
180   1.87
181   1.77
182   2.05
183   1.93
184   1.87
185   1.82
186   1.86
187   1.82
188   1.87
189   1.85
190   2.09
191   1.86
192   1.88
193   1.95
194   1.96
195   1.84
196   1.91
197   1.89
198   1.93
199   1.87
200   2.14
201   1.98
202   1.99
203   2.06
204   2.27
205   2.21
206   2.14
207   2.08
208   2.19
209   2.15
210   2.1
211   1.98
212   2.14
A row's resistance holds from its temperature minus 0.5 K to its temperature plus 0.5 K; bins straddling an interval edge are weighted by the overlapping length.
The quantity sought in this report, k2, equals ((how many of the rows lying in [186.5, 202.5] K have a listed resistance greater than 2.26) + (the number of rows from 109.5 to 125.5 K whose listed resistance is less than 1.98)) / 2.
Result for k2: 8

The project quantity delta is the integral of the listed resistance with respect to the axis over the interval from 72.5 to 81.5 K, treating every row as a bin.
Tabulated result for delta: 23.5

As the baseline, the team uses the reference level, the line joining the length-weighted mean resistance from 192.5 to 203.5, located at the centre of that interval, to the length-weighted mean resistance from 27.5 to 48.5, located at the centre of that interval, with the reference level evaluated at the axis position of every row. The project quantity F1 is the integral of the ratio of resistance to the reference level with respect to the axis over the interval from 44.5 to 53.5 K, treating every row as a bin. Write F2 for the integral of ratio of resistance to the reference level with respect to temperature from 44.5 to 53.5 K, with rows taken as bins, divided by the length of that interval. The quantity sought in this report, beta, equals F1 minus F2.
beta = 8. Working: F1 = 8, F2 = 0.94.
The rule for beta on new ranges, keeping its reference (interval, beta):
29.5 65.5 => 36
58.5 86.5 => 31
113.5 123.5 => 8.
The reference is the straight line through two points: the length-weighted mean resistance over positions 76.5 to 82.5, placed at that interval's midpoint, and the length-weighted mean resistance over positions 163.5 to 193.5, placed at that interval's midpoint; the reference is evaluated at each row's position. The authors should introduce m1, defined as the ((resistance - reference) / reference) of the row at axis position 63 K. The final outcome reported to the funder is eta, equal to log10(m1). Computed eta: -2.7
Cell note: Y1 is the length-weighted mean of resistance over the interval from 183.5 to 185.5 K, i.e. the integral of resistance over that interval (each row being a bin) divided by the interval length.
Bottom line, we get 1.8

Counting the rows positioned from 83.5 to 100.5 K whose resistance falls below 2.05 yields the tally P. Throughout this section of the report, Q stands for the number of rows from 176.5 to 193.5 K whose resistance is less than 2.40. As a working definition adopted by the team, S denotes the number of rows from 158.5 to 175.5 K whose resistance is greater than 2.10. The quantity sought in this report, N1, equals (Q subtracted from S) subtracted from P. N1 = 17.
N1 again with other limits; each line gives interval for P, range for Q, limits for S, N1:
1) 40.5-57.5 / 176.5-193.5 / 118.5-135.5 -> 8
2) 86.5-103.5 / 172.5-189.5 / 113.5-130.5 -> 13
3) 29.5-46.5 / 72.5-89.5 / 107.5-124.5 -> 0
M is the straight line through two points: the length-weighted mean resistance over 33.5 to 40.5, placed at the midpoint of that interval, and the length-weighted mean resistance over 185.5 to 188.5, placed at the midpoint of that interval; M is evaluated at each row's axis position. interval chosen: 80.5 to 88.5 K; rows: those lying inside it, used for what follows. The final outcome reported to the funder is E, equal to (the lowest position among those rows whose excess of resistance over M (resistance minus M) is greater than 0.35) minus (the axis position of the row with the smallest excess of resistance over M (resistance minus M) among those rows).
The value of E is 1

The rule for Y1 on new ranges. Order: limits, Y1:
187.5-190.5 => 1.9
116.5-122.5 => 1.9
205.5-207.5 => 2.1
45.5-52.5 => 2.2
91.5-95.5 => 2.7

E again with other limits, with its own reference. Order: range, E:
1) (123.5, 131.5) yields 7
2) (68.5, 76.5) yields -7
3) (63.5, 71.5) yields 0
